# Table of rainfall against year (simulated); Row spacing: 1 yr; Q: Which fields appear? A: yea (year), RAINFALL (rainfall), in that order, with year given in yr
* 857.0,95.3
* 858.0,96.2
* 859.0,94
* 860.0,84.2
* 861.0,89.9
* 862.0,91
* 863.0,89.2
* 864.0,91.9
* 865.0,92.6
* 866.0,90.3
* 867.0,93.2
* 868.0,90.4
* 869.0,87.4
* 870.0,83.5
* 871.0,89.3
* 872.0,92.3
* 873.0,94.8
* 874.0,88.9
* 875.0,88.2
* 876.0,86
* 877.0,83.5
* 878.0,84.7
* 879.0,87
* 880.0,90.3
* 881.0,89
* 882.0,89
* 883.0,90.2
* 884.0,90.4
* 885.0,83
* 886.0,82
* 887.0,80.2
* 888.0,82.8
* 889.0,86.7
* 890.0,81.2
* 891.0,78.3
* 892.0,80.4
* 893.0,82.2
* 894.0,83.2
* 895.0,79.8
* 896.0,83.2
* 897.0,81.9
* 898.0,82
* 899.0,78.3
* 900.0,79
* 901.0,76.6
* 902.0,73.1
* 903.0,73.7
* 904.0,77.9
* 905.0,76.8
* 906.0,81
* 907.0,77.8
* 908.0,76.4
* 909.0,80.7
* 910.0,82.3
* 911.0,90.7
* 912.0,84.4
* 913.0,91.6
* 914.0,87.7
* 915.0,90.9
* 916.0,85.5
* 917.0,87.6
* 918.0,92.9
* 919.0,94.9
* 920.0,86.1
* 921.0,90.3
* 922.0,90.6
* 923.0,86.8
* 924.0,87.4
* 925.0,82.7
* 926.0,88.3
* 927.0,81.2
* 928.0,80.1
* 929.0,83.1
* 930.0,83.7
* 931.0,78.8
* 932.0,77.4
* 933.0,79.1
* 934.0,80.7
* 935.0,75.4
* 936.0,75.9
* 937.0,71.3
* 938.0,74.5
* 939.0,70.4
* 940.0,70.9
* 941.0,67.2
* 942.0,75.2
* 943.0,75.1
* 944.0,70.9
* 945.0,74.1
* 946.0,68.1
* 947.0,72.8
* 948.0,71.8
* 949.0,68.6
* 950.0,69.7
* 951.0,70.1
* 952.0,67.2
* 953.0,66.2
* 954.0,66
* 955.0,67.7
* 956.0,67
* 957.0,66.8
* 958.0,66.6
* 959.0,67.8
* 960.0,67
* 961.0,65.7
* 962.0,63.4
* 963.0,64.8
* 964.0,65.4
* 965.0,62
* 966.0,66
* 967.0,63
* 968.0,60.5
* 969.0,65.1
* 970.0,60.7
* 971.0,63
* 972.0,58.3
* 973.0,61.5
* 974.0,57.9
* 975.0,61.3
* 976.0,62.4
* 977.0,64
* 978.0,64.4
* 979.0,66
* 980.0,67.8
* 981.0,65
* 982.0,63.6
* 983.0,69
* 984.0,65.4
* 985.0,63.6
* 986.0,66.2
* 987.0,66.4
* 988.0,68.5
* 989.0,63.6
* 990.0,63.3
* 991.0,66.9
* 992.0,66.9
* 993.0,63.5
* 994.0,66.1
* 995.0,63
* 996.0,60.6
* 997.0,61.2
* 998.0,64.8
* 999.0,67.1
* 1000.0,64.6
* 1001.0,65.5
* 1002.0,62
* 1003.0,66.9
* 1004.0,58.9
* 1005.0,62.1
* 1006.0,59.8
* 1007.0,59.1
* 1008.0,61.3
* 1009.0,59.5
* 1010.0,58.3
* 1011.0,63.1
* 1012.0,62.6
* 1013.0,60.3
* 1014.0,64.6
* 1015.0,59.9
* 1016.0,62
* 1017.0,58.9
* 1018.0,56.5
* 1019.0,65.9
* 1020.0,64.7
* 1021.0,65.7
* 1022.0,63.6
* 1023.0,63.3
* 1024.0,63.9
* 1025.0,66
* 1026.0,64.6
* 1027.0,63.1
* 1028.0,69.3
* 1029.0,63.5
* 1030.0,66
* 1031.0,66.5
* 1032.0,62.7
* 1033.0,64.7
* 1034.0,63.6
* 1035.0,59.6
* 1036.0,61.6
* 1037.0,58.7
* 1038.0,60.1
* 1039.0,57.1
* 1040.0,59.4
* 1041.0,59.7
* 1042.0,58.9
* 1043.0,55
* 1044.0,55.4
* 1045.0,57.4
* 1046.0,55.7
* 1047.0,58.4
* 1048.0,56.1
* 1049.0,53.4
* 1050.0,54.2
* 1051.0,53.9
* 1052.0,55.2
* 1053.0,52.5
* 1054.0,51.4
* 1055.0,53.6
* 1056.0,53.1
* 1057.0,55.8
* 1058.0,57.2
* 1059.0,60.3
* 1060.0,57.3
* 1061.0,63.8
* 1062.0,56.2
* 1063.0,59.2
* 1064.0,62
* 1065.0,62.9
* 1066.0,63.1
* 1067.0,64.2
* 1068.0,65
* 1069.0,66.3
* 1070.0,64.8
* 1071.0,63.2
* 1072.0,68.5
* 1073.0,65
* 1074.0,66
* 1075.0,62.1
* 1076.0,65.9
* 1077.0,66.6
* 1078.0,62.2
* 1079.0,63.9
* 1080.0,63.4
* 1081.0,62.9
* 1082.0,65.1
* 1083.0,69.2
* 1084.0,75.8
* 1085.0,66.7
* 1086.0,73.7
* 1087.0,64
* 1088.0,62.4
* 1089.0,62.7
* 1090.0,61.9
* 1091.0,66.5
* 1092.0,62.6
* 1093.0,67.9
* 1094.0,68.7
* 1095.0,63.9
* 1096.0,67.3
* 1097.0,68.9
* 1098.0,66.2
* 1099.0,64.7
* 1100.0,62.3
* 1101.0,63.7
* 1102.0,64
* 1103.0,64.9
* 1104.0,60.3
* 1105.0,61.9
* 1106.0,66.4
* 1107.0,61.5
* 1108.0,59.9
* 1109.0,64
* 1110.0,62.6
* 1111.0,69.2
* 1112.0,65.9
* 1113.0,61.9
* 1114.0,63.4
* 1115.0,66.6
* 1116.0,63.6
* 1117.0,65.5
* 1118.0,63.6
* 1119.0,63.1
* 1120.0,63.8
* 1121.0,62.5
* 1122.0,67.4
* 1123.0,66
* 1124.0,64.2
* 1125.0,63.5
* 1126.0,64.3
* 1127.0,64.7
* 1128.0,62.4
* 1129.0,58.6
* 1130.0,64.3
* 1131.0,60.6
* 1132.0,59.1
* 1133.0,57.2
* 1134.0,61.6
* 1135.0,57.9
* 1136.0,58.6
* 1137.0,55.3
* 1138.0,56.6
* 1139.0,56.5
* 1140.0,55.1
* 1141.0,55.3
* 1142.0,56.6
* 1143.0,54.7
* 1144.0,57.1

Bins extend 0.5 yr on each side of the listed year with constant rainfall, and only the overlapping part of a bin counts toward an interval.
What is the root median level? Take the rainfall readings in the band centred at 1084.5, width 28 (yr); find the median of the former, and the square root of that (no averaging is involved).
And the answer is 8.1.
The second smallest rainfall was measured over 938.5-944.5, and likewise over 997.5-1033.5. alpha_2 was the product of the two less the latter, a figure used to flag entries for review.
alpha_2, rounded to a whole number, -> 4046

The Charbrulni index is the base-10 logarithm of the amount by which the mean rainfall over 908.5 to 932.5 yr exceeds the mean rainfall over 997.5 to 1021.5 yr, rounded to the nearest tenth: 1.4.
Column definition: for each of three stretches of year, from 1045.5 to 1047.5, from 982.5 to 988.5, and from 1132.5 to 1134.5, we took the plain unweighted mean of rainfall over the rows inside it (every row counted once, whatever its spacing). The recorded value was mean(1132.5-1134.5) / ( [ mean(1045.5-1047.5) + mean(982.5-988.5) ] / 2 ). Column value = 0.96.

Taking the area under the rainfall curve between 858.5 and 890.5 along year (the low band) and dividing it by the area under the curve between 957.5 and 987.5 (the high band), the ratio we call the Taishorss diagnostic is 1.46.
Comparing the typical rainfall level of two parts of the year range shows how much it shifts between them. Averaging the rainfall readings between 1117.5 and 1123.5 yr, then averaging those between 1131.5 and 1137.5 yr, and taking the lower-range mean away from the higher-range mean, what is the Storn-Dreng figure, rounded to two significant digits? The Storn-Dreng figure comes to -6.1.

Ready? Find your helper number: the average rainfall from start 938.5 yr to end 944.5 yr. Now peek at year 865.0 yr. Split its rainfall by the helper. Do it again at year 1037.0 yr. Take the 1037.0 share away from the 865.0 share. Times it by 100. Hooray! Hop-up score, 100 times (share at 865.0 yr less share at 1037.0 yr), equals 47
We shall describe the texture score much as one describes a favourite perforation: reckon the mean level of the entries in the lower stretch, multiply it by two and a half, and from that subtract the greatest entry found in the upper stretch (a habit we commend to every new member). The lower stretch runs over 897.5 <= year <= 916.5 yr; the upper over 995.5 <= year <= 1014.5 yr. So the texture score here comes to 136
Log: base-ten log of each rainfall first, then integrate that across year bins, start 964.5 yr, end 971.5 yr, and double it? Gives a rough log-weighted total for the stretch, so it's 25.2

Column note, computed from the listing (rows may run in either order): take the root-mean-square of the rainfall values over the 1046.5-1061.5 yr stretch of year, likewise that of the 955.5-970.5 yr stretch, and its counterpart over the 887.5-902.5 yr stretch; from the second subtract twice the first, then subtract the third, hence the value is -127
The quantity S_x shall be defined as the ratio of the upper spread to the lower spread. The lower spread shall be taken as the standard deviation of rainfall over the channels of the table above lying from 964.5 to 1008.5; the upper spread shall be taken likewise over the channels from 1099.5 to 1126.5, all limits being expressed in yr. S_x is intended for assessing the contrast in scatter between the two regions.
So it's 0.75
